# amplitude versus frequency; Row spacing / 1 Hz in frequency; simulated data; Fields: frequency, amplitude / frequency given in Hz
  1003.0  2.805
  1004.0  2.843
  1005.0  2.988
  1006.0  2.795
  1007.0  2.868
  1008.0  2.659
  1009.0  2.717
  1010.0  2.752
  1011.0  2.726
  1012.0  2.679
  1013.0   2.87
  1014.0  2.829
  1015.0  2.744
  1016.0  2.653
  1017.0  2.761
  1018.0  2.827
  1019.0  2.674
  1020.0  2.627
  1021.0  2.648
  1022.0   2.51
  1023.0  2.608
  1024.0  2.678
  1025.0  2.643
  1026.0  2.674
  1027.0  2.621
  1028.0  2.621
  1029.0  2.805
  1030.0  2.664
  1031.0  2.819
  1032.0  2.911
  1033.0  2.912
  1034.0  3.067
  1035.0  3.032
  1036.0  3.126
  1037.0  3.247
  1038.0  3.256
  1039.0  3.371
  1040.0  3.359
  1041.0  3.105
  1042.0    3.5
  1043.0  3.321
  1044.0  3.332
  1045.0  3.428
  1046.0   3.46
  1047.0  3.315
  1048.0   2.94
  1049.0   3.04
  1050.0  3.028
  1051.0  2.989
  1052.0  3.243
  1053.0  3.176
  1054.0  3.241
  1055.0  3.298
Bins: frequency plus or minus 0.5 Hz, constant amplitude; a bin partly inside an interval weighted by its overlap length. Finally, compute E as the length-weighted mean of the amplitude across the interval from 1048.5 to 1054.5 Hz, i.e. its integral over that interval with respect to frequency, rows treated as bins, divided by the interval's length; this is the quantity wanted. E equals 3.12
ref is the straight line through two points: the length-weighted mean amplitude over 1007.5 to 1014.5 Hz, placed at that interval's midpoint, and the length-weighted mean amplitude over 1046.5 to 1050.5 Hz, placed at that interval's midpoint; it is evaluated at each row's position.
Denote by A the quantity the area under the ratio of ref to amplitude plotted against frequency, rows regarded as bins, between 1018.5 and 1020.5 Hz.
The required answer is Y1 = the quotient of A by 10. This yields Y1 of 0.213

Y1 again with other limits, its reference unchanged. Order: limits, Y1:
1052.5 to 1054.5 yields 0.195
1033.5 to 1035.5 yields 0.194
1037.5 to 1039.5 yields 0.181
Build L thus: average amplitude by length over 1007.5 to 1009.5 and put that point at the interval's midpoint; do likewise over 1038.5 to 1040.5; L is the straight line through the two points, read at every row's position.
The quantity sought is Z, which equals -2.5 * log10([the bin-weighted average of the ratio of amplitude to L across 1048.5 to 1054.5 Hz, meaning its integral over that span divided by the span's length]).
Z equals 0.16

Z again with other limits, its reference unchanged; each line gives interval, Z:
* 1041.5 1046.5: 0.02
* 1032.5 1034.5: 0.09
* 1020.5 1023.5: 0.15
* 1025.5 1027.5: 0.16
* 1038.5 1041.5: 0.03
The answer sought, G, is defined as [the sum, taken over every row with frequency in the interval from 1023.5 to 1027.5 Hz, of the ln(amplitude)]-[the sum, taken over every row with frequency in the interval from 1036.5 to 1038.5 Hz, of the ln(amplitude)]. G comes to 1.5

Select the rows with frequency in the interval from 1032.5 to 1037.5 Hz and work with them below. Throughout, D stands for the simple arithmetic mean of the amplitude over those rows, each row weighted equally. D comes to 3.08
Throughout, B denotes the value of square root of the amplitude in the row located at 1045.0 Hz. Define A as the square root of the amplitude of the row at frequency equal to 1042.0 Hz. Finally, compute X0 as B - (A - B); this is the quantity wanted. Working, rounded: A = 1.87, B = 1.85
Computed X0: 1.83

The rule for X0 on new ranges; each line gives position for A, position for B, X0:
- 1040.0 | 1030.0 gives 1.43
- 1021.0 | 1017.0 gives 1.70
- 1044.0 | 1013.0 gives 1.56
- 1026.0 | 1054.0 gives 1.97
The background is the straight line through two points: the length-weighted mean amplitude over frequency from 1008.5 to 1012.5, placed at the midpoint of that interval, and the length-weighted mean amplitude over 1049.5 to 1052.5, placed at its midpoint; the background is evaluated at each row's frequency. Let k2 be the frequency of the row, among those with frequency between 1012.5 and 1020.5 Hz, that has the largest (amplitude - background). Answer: 1013.0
